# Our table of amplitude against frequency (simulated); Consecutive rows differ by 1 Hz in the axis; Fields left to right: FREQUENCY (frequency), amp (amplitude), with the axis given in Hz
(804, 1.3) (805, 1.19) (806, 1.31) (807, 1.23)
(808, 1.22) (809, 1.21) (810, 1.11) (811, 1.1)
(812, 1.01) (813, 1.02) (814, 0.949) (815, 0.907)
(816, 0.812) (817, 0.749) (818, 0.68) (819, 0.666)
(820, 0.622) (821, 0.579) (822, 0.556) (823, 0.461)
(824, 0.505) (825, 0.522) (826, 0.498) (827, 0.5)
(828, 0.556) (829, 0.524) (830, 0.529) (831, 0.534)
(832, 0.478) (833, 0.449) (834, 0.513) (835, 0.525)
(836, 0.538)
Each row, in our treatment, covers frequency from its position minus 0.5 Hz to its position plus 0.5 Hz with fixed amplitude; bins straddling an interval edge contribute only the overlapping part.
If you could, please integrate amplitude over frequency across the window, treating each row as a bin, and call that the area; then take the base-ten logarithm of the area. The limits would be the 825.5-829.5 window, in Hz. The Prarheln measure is 0.32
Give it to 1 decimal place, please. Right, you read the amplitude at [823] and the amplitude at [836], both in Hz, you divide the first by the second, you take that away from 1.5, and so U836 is 0.6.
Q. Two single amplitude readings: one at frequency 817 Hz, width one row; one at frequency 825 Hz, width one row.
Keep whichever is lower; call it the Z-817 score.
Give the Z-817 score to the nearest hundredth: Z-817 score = 0.52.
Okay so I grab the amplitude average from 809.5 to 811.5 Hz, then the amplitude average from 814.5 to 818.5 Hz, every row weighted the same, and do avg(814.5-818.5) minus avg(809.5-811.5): -0.32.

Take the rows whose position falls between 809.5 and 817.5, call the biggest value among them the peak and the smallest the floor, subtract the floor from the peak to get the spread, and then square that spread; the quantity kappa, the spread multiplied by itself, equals 0.13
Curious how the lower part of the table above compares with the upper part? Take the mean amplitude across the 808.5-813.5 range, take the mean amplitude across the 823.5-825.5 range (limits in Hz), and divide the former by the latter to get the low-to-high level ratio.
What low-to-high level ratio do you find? 2.1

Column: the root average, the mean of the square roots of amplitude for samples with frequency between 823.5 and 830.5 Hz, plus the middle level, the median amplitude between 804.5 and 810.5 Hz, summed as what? 1.94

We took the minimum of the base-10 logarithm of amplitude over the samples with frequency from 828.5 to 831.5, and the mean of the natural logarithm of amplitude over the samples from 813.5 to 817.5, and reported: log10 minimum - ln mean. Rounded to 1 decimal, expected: -0.1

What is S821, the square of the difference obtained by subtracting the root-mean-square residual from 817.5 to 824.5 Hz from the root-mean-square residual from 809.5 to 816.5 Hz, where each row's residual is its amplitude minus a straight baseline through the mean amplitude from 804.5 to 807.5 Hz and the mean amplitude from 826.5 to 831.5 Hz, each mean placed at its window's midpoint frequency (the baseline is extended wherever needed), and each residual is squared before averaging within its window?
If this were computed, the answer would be 0.020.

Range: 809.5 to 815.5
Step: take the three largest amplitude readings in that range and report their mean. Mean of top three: 1.1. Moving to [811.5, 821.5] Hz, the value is 1.0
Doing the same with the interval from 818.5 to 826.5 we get 0.6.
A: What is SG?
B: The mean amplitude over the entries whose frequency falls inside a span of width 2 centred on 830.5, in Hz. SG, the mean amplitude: 0.53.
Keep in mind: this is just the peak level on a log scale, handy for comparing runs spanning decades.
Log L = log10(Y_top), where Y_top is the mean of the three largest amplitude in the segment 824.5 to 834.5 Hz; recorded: -0.27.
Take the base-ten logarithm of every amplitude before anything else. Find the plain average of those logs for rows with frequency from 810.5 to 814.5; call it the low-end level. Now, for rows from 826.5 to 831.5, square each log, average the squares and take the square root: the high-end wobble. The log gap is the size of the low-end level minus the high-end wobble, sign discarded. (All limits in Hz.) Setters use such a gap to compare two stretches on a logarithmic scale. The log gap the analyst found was 0.27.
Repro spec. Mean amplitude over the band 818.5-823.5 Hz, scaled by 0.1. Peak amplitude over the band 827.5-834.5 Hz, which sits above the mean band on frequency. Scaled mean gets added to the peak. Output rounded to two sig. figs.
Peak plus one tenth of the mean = 0.61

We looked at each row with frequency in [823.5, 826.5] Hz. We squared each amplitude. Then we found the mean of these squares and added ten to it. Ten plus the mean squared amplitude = 10.3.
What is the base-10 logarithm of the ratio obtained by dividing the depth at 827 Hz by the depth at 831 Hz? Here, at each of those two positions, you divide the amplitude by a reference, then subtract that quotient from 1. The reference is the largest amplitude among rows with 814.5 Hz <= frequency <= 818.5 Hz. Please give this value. 0.04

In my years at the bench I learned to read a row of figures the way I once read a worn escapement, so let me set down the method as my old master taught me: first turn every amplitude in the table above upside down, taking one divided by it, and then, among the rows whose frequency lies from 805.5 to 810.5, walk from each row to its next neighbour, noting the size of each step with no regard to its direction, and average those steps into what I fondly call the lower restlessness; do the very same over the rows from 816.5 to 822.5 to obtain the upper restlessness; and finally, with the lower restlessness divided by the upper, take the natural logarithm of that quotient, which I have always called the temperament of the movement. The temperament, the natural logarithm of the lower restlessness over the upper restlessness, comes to -1.0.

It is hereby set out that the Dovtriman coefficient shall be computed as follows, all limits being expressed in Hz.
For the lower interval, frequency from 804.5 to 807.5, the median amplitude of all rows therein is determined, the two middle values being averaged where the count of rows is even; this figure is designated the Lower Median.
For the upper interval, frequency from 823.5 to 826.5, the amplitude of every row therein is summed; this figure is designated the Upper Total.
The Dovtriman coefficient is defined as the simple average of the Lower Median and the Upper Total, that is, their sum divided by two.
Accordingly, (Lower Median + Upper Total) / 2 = 1.4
